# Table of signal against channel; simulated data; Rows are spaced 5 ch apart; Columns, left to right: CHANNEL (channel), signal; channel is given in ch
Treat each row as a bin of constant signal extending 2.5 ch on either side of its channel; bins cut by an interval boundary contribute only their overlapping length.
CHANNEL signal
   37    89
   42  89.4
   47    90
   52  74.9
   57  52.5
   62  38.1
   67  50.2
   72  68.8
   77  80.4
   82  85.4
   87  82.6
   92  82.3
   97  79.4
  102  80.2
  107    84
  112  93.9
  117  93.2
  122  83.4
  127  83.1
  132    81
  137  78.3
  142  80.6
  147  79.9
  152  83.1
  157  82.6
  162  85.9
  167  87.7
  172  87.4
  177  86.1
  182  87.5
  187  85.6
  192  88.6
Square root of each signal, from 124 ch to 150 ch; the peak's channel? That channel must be 127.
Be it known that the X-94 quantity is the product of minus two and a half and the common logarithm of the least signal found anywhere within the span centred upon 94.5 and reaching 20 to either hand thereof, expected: -4.75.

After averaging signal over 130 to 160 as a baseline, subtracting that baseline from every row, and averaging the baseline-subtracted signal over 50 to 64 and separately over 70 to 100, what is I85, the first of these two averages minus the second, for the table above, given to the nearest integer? -25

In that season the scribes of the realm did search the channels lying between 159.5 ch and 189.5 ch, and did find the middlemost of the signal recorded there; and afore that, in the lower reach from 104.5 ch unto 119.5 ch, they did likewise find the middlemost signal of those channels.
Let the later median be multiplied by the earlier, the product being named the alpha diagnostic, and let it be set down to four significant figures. 8085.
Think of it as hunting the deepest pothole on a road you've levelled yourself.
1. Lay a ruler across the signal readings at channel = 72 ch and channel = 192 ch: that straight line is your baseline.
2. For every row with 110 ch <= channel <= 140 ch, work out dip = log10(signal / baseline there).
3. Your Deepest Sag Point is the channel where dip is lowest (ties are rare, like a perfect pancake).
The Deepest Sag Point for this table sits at 137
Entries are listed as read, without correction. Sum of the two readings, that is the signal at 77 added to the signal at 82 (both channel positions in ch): 166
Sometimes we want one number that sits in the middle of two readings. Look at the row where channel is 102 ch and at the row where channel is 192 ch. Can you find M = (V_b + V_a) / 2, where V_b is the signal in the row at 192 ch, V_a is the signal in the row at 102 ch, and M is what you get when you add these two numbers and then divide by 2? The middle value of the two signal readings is 84.4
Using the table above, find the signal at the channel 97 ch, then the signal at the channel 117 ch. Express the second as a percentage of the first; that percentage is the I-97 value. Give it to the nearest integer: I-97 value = 117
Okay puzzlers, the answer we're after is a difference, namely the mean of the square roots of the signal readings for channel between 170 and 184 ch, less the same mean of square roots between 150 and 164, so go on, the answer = 0.17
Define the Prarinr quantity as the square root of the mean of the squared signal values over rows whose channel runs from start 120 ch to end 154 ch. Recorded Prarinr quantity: 81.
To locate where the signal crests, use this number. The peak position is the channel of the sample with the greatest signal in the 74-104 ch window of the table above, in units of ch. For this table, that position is 82 ch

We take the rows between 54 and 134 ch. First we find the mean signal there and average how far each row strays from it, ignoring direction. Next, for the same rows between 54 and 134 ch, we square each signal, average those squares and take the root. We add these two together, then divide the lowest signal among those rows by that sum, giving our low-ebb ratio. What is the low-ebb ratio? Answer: 0.43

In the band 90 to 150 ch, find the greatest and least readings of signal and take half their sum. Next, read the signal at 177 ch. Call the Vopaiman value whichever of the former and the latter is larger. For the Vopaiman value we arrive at 86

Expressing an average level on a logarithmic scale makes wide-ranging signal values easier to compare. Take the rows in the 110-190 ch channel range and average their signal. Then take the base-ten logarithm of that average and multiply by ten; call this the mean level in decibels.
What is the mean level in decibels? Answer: 19.3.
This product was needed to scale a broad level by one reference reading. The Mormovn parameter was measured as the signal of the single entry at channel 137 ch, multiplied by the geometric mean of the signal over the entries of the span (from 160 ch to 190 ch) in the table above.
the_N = 6788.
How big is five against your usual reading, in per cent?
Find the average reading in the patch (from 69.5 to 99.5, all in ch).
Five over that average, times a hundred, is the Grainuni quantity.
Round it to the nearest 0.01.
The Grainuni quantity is 6.26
